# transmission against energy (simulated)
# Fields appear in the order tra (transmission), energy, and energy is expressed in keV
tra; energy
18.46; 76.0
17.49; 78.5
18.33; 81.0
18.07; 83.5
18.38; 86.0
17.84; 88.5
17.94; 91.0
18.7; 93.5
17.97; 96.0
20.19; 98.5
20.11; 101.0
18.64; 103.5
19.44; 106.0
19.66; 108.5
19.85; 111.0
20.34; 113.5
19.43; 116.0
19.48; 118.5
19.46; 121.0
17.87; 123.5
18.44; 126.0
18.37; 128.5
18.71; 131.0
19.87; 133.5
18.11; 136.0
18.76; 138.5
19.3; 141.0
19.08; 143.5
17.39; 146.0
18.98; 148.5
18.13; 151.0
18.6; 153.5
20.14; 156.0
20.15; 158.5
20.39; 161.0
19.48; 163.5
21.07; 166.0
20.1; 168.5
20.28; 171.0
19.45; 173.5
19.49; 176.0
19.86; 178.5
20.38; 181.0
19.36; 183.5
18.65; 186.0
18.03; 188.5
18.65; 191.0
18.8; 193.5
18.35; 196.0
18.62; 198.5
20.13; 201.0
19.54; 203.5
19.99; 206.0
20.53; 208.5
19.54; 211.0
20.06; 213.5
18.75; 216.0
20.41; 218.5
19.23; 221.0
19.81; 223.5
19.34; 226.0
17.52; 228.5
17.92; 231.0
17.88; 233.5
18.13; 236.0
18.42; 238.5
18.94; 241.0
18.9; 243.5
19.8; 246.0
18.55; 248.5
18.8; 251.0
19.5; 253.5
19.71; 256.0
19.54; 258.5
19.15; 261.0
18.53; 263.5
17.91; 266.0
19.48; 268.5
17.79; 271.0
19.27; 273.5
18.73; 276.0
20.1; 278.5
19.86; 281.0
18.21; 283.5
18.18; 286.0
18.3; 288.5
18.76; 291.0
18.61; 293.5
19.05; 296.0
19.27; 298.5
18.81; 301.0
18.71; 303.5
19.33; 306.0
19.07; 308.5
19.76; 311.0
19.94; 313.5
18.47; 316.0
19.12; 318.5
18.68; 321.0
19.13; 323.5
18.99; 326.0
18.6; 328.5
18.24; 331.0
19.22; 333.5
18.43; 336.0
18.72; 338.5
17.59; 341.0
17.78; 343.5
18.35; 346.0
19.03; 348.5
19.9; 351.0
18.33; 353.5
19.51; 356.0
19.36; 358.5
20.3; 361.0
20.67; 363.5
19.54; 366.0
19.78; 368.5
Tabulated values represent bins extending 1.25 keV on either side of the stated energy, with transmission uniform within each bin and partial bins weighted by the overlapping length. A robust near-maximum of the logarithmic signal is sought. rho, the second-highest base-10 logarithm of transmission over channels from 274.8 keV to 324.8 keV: 1.30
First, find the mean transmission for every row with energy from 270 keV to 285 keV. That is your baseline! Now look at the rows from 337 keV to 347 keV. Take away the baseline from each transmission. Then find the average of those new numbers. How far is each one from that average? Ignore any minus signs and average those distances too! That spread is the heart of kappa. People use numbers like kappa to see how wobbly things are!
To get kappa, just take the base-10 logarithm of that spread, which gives -0.37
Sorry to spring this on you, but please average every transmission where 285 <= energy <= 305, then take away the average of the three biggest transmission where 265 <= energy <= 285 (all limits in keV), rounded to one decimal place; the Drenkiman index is -1.1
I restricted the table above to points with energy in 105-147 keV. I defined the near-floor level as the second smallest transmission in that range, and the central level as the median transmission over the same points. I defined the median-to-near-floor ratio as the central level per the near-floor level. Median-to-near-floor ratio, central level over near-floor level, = 1.08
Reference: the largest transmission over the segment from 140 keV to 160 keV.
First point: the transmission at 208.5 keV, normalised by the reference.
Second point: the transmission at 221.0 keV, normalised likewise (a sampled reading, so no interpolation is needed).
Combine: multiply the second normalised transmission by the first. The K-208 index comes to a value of 0.972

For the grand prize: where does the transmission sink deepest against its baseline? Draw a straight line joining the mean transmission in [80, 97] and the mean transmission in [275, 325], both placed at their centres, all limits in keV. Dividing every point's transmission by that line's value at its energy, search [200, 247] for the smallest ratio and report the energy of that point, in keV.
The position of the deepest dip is 228.5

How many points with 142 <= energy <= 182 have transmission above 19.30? 11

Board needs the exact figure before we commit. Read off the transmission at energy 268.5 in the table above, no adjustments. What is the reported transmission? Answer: 19.48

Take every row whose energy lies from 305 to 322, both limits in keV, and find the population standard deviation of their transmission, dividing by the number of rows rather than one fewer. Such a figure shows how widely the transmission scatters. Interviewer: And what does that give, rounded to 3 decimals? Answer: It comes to 0.493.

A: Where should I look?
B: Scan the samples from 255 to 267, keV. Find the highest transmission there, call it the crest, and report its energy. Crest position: 256.0 keV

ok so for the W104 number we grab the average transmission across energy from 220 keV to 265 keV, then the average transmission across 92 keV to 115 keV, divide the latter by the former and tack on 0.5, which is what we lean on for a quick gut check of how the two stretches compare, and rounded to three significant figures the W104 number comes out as 1.53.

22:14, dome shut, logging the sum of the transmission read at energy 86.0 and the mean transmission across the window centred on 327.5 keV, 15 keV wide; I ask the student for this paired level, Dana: 37.2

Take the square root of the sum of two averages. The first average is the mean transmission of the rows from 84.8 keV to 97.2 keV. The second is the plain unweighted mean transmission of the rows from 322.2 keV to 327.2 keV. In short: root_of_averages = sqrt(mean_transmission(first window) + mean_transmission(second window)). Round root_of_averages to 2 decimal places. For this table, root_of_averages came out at 6.10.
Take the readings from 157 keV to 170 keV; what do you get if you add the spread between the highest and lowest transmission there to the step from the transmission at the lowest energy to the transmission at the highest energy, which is 1.5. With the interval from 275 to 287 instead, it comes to 1.4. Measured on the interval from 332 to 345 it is 0.2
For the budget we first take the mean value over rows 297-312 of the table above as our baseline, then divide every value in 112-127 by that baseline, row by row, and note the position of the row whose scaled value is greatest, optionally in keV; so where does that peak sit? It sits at 113.5 keV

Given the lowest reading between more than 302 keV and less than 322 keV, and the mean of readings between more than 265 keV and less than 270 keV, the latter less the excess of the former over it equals 18.9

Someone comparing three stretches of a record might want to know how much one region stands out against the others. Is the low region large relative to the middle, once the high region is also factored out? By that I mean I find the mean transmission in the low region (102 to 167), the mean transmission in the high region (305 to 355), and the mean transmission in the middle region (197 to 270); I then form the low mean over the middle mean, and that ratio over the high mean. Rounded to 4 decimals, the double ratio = 0.0533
